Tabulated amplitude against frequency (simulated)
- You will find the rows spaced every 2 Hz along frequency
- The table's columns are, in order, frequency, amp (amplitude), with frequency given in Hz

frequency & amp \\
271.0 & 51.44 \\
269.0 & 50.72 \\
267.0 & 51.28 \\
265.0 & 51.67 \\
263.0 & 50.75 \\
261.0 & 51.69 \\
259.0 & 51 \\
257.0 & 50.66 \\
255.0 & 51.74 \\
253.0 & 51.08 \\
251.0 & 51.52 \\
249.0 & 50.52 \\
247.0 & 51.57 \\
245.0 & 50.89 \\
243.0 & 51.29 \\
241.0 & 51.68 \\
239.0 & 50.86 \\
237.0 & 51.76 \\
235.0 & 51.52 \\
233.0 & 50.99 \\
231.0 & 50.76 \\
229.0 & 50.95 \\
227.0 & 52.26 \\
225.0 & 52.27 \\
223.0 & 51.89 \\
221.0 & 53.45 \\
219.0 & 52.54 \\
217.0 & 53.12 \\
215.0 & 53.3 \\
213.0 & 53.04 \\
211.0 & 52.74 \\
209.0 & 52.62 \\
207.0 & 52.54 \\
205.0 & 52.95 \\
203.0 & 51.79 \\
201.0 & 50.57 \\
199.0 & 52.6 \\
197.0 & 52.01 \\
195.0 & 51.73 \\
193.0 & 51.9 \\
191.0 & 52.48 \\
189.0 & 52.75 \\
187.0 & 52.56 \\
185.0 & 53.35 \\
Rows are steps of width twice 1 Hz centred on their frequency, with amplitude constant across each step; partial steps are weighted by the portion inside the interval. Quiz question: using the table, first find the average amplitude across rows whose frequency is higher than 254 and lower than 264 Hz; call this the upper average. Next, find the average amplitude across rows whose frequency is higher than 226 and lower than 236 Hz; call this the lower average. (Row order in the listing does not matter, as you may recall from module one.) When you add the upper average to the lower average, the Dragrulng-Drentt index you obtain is 102.5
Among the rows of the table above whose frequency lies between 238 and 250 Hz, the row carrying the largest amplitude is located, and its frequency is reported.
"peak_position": 241.0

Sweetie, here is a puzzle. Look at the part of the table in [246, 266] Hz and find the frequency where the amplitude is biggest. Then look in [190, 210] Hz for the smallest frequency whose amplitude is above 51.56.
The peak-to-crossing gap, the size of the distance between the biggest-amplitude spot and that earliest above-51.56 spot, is 64 Hz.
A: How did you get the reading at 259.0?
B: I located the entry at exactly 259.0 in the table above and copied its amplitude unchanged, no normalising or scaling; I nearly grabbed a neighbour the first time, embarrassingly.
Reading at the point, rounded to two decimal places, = 51.00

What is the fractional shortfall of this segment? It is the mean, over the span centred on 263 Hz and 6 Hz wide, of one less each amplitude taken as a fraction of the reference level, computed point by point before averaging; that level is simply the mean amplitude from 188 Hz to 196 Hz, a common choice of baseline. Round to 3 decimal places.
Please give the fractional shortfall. 0.016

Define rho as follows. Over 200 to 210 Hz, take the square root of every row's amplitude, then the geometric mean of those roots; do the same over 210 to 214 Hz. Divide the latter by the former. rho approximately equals 1.01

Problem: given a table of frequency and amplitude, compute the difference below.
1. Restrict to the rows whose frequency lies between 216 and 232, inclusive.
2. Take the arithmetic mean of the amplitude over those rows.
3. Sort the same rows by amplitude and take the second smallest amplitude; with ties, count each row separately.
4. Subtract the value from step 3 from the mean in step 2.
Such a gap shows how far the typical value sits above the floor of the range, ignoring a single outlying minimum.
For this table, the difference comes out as 1.2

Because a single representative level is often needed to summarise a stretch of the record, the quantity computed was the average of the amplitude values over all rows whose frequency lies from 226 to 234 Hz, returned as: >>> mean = 51.2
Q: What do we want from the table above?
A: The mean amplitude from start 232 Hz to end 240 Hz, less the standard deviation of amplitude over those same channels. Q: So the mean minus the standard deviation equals 50.9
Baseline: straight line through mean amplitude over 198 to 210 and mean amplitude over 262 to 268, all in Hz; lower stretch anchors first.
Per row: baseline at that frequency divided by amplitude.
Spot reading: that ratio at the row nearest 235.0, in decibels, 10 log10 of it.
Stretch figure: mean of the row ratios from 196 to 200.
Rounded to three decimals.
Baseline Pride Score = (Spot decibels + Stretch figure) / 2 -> 0.507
